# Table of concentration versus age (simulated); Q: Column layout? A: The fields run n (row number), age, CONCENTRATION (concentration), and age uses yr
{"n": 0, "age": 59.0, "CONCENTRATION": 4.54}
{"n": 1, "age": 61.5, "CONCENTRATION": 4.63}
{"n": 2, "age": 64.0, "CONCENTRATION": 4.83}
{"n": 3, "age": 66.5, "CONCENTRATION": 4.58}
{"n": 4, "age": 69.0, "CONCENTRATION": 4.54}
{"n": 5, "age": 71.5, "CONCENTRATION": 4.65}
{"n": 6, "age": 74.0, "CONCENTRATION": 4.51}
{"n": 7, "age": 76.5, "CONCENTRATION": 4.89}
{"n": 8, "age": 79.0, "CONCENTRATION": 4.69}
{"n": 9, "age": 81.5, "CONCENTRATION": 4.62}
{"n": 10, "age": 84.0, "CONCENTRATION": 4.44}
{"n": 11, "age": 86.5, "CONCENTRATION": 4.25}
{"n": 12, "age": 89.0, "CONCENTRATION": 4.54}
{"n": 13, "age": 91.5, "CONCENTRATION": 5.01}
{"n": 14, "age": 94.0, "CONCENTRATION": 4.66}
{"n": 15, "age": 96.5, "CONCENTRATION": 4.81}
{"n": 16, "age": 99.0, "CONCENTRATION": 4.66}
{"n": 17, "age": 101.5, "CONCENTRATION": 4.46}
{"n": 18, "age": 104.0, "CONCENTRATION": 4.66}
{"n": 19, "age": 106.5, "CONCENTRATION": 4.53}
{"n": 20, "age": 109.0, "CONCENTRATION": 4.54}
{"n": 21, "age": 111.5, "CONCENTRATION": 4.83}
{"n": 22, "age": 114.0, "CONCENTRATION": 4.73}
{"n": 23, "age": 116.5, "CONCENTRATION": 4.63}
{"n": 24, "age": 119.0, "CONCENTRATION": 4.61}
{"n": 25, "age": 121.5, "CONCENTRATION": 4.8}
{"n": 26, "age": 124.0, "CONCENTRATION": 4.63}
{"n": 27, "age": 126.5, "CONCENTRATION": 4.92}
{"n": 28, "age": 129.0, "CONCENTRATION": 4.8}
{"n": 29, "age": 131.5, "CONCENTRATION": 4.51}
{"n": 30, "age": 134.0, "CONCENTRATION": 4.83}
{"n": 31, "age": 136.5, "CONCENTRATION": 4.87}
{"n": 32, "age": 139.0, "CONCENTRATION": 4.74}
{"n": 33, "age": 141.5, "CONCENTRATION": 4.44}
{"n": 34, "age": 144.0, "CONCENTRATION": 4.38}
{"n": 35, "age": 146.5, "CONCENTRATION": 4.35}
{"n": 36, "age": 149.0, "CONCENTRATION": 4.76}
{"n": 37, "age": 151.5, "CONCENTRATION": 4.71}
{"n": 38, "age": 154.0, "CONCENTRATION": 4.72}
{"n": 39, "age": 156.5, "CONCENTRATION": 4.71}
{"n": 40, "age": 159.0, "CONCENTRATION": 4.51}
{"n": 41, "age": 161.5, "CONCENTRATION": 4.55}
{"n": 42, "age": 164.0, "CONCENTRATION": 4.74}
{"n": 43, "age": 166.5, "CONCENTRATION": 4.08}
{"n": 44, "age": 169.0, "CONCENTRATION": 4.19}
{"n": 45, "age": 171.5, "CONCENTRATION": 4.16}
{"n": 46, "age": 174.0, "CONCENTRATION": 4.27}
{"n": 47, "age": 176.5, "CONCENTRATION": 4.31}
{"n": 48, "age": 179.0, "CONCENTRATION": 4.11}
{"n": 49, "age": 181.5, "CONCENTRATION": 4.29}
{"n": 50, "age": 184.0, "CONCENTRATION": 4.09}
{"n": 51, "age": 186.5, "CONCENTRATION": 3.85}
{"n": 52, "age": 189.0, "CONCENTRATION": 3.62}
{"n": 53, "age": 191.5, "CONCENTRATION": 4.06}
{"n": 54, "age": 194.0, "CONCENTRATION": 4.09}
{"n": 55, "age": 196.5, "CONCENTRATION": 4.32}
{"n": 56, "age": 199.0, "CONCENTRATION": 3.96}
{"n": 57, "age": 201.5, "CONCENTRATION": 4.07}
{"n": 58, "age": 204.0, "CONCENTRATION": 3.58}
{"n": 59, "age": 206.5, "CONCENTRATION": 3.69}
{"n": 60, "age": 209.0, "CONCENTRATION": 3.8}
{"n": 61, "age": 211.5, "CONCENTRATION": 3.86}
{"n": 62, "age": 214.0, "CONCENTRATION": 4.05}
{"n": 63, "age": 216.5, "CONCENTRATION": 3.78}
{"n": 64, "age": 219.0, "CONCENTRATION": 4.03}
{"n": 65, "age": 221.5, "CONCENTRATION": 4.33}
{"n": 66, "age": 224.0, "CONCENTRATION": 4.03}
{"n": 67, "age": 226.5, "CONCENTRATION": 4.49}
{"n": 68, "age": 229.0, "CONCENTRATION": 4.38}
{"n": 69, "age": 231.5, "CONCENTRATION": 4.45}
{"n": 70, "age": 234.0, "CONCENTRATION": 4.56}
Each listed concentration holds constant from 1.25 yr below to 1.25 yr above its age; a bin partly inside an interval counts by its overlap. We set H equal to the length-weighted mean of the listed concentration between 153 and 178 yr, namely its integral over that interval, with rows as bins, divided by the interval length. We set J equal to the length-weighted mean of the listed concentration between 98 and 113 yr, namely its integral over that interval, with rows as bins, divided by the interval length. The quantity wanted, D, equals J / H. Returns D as 1.04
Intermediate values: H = 4.42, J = 4.61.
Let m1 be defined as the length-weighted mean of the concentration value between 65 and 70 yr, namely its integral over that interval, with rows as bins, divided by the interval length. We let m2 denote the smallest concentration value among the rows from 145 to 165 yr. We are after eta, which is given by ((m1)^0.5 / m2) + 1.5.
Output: 1.99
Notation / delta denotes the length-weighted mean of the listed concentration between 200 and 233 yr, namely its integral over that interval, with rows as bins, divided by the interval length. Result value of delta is 4.04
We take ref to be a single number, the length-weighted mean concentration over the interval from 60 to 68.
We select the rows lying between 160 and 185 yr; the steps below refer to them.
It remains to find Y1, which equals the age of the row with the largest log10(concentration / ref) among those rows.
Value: 164.0 yr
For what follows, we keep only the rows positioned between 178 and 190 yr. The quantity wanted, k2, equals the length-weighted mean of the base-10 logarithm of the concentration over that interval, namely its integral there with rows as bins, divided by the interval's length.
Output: 0.60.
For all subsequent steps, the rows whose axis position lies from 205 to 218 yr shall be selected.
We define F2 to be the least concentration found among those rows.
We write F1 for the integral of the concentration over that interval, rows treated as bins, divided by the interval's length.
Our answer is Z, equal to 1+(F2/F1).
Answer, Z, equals 1.96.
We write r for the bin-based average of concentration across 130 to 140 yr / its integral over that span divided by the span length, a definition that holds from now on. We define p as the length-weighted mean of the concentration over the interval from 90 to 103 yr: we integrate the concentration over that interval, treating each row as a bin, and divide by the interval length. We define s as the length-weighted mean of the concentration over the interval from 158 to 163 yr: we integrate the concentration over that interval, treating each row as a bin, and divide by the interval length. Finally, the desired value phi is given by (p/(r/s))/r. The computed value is 0.95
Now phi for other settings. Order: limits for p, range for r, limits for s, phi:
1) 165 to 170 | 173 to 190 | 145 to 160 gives 1.16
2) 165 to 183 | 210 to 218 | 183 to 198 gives 1.11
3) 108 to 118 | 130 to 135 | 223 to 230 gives 0.93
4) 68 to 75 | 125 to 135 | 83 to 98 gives 0.93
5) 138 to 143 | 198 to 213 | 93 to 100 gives 1.47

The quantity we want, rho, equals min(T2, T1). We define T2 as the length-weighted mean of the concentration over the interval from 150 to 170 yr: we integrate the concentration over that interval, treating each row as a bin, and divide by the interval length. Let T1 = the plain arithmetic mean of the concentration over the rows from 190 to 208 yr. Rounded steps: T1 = 4.0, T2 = 4.53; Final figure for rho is 3.97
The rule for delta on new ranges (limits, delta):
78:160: 4.65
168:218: 4.01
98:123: 4.64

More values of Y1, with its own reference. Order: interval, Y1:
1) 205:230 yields 226.5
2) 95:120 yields 111.5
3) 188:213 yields 196.5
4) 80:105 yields 91.5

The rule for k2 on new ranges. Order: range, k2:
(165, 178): 0.62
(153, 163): 0.66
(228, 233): 0.65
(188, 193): 0.59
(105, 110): 0.66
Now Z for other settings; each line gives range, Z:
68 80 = 1.97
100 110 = 1.98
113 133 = 1.96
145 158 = 1.94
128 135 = 1.96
